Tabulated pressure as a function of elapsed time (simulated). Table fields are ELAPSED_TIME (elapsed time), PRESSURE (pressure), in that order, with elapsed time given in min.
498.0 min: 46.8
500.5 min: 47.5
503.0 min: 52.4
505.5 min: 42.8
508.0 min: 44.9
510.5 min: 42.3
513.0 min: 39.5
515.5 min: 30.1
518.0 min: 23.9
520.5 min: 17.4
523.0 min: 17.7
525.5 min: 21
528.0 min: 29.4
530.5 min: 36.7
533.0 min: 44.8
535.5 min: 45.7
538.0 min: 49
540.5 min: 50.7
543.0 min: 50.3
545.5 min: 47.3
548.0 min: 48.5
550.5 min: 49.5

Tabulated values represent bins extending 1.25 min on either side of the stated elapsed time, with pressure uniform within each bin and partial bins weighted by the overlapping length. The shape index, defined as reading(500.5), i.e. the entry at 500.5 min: 47.5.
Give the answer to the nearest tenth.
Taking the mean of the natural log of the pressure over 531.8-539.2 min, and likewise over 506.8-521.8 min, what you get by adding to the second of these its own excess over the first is 3.0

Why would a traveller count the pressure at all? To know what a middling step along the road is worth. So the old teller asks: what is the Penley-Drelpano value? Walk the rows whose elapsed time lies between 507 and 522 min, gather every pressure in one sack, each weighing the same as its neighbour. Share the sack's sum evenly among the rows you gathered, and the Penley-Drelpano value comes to 33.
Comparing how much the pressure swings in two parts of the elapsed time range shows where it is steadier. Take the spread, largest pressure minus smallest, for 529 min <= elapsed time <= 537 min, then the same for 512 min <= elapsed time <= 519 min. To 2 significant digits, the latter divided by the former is 1.7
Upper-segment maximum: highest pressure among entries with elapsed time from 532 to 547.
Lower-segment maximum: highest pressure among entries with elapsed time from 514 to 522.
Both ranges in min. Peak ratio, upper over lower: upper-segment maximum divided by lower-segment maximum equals 1.7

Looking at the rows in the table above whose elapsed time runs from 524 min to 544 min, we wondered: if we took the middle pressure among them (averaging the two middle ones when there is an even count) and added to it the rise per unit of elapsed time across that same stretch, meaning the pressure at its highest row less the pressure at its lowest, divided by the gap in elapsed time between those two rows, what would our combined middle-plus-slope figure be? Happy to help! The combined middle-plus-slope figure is 47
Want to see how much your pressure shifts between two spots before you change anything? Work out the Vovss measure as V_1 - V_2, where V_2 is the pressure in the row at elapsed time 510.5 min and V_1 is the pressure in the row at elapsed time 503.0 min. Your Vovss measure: 10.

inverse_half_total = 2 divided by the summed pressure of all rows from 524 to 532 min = 0.0230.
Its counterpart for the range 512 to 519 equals 0.0214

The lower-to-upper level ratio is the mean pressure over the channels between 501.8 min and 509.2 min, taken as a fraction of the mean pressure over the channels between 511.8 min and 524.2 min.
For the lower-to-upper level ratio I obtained 1.8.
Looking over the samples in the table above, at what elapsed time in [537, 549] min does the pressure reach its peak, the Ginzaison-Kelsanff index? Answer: 540.5 min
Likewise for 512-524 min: 513.0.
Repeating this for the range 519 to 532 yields 530.5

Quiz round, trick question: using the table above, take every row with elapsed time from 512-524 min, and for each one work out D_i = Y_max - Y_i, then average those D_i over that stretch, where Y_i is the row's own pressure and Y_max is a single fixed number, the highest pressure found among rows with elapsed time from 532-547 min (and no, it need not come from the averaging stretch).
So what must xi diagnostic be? 25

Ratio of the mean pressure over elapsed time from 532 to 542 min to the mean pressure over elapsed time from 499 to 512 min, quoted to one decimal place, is 1.0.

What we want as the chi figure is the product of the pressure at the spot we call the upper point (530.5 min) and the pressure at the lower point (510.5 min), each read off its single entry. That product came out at 1552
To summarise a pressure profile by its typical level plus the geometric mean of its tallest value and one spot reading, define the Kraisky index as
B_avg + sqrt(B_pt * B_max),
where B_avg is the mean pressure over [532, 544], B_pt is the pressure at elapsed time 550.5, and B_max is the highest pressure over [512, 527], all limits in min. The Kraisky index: 92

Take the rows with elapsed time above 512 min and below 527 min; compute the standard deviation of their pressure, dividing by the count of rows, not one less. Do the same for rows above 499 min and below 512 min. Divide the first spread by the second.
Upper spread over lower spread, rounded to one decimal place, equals 2.1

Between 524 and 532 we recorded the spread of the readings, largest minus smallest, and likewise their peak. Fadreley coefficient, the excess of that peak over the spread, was 21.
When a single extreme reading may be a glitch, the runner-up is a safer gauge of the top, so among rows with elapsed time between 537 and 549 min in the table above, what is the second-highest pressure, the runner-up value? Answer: 50.3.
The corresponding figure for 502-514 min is 44.9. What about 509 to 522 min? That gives 39.5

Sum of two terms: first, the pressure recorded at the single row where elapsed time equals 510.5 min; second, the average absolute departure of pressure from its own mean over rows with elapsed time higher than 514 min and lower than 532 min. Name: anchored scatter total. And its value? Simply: 48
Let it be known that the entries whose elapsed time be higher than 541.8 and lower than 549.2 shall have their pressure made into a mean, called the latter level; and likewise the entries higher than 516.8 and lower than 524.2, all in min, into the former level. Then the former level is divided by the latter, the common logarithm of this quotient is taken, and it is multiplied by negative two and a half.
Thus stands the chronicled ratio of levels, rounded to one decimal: 1.0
